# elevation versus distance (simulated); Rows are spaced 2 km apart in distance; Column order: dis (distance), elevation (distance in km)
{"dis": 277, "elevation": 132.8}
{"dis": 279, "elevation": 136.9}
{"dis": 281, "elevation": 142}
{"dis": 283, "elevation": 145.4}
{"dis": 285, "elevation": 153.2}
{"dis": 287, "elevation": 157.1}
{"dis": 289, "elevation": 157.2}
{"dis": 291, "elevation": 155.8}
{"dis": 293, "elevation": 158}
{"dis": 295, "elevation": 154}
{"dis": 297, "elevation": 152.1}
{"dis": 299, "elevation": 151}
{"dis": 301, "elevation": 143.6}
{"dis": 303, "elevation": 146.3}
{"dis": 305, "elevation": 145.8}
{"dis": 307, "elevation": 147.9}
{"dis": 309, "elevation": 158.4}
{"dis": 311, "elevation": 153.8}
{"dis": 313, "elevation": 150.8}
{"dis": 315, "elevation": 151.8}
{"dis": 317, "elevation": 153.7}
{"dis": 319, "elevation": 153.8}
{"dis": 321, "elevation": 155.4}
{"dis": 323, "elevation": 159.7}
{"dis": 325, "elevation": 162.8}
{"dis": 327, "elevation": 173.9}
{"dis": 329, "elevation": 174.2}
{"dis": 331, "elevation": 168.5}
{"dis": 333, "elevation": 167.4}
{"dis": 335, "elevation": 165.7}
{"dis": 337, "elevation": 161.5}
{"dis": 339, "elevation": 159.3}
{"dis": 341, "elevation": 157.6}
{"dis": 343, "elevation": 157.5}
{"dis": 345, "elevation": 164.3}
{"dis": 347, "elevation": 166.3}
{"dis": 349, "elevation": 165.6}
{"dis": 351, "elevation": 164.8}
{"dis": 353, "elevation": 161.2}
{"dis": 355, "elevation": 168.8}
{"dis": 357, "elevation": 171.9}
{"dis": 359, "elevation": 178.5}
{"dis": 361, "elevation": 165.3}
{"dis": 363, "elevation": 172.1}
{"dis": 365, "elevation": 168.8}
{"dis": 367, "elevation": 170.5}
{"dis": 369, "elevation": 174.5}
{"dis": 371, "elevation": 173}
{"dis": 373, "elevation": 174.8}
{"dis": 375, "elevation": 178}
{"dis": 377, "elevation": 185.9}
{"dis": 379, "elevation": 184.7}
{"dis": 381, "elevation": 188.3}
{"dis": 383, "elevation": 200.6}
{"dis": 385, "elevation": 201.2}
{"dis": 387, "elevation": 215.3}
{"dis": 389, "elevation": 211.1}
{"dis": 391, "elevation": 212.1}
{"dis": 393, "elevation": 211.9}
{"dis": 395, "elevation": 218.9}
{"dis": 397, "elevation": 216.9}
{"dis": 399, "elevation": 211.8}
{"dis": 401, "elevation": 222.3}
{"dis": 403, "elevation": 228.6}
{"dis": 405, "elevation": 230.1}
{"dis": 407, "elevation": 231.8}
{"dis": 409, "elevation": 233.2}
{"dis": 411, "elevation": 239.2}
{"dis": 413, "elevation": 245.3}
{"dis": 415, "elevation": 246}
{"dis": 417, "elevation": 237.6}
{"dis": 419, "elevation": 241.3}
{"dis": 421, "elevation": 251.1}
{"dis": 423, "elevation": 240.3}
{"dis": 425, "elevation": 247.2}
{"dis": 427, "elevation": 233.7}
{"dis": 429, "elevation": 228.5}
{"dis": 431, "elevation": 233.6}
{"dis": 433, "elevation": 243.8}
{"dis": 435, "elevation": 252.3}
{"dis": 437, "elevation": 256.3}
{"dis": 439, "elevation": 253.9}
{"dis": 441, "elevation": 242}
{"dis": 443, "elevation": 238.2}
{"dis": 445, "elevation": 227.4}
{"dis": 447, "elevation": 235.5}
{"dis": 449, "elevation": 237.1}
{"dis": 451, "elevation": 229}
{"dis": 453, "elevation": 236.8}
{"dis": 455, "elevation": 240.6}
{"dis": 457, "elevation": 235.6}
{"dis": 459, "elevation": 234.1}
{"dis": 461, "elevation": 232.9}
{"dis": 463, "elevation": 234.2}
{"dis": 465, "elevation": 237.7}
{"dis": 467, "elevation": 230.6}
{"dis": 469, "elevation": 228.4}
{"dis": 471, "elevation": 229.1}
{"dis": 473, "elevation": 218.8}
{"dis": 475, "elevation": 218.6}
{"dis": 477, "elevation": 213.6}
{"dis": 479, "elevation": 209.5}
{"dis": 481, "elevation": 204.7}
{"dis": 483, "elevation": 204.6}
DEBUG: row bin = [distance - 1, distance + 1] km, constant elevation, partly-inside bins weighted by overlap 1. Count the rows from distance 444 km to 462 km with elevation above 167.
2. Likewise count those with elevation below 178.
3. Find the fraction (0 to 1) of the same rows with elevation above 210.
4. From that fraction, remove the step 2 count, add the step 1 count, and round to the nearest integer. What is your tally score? 10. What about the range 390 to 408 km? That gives 10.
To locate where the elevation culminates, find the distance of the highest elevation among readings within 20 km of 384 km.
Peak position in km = 403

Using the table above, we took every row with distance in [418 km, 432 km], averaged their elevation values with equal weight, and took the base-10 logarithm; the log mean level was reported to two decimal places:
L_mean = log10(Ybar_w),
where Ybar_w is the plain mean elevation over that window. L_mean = 2.38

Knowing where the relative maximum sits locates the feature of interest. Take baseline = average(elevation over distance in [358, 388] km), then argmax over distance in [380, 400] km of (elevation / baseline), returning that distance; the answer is 395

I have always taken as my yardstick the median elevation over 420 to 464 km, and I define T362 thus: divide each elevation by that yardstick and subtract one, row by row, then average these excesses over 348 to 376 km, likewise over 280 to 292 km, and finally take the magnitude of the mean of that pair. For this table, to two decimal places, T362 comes 0.32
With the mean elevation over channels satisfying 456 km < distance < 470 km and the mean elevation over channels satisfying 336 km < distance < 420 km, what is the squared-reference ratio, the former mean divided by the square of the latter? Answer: 0.0062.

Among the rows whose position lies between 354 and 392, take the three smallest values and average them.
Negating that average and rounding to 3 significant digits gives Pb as -168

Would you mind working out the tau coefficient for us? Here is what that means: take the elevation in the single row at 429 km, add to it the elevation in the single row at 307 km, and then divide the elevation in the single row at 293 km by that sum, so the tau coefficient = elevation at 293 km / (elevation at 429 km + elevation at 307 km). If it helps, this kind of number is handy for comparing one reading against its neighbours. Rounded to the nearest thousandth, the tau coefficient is 0.420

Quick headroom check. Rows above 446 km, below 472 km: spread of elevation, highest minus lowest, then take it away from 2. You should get -10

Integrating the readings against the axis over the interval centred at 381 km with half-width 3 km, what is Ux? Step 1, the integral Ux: 1147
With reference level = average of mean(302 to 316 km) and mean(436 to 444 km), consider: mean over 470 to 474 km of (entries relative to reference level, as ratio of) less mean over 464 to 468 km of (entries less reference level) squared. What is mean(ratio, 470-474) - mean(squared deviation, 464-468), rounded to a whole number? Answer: -1237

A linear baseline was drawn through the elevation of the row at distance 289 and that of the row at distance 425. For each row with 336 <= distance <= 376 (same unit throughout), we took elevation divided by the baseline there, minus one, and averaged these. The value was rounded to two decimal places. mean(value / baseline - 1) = -0.17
